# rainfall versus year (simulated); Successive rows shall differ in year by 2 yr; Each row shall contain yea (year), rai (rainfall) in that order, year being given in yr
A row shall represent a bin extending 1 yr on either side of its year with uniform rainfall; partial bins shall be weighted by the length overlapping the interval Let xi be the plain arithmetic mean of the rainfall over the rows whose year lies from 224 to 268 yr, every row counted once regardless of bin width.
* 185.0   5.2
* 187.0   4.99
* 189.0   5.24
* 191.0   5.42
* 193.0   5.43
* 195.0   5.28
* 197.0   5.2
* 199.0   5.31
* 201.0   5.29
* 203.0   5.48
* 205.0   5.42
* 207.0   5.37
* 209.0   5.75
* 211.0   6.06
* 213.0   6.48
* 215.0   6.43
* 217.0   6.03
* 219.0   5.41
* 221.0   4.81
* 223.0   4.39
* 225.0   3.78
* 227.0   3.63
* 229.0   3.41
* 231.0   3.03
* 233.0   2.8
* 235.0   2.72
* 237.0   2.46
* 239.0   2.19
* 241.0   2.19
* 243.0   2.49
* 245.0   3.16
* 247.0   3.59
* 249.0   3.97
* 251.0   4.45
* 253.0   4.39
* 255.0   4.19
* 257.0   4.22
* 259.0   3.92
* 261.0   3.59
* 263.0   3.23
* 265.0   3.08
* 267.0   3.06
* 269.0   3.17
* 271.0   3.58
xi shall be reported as 3.3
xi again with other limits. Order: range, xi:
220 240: 3.3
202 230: 5.2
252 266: 3.8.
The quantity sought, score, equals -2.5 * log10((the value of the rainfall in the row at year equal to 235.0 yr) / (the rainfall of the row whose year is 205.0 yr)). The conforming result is 0.7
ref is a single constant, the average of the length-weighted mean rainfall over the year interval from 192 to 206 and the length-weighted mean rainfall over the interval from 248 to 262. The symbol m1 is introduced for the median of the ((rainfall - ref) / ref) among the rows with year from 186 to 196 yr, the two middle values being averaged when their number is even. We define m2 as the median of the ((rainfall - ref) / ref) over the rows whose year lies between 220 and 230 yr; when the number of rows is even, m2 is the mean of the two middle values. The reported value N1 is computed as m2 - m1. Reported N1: -0.3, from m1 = 0.12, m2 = -0.20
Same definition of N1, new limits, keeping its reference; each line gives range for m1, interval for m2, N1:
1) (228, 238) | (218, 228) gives 0.3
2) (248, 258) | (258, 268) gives -0.2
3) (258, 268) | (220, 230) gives 0.1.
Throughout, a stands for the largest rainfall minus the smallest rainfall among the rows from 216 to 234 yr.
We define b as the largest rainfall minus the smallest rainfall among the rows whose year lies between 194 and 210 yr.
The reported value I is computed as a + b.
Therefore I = 3.8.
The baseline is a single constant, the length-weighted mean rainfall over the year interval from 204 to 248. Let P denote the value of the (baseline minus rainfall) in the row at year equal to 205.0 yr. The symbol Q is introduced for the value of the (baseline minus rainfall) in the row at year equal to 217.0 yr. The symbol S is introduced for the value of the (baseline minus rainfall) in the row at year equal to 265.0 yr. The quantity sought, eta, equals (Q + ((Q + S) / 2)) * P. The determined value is 2.8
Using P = -1.3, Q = -1.9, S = 1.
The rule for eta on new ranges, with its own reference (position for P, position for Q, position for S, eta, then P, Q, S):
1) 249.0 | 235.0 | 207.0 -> 0.3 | 0.2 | 1.4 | -1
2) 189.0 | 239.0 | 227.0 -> -3.5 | -1.1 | 2.0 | 1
